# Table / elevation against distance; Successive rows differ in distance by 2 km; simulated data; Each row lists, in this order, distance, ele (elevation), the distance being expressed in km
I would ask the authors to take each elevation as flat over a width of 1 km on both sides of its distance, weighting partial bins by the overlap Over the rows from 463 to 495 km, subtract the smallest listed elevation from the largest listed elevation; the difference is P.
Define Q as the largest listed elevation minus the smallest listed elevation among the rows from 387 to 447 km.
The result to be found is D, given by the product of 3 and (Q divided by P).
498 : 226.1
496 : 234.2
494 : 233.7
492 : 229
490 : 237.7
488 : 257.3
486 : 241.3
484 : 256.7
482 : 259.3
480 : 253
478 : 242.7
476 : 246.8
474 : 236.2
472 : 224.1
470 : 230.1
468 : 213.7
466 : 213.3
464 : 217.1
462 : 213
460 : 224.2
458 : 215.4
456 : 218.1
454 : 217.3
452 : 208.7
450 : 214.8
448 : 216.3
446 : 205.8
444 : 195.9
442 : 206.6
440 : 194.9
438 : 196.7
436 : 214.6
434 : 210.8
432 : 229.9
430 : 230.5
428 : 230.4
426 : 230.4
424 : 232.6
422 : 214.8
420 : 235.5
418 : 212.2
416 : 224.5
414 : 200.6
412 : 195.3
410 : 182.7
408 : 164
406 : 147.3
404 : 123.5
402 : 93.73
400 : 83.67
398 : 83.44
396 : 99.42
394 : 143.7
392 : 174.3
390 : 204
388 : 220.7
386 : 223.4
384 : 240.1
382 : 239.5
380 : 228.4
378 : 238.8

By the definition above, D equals 9.9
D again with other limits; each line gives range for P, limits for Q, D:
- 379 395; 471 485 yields 1.1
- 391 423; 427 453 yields 0.7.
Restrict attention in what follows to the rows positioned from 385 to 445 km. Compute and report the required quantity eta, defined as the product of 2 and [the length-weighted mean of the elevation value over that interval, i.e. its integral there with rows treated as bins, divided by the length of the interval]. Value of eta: 373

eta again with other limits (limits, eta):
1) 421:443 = 435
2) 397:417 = 300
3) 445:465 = 430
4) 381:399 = 362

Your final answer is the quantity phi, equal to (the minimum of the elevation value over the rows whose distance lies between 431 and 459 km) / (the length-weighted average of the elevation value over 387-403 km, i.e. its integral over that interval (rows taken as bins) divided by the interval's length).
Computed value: 1.41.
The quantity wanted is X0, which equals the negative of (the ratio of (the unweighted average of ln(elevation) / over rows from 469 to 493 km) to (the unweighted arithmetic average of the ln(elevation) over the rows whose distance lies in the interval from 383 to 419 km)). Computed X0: -1.084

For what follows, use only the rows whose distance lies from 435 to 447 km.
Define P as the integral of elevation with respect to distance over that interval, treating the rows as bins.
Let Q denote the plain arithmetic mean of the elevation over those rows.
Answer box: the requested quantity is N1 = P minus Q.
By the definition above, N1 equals 2227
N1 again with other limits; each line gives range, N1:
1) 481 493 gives 2716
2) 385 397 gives 1953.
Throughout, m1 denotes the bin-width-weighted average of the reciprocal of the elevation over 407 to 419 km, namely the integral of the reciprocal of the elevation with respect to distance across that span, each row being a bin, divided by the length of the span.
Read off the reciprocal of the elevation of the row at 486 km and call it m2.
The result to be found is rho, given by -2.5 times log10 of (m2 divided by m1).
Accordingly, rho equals 0.23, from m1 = 0.0051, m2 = 0.0041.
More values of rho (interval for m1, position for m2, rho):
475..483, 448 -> -0.16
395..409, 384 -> 0.88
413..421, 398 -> -1.04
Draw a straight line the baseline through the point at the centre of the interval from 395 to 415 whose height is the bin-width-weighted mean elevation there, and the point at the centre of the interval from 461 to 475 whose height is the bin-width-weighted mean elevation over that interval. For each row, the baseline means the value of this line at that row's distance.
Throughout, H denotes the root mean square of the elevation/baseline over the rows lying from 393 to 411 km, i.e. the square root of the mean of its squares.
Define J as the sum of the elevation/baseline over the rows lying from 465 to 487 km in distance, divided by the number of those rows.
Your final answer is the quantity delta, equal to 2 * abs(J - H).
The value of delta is 0.1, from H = 0.96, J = 1.026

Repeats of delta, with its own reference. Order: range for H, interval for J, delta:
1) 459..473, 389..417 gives 0.2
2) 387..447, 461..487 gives 0.5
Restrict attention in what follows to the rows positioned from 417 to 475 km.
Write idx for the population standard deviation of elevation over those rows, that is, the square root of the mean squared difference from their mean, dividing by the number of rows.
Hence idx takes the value 11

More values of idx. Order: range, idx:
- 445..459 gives 4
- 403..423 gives 34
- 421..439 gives 12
